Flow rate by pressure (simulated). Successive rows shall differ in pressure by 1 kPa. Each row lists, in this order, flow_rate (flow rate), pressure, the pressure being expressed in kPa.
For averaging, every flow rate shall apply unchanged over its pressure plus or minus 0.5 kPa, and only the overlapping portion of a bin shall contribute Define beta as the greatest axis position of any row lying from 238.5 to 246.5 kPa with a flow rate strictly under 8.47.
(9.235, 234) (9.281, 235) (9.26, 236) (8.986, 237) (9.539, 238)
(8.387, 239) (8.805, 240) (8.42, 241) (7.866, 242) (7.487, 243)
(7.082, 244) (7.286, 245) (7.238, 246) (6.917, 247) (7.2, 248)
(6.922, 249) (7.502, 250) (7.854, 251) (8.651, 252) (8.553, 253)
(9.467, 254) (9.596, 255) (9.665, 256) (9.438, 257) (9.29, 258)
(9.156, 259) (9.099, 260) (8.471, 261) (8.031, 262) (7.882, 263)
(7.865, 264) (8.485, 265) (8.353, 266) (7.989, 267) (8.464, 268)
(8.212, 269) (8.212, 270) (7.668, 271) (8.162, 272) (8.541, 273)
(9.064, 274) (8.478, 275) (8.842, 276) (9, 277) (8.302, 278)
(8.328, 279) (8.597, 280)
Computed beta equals 246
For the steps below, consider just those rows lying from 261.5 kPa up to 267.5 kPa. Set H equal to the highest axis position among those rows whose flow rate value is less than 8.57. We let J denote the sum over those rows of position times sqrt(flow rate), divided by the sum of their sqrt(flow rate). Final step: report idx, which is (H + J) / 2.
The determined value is 265.8 kPa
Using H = 267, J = 264.5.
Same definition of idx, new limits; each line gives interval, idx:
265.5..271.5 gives 269.7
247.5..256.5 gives 252.6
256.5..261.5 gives 260.0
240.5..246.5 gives 244.7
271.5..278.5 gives 276.5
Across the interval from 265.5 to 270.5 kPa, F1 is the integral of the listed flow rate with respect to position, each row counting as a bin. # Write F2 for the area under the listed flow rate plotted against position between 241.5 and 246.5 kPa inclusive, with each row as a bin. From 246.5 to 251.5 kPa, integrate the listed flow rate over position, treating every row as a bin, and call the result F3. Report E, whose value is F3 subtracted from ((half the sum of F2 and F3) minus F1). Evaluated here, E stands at -41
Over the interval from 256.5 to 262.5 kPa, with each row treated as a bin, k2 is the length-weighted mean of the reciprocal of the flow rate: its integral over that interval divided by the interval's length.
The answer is 0.113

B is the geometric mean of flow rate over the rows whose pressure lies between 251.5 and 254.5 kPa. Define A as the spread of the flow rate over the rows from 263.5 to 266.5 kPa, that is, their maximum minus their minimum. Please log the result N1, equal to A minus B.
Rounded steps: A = 0.6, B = 8.9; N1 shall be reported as -8.3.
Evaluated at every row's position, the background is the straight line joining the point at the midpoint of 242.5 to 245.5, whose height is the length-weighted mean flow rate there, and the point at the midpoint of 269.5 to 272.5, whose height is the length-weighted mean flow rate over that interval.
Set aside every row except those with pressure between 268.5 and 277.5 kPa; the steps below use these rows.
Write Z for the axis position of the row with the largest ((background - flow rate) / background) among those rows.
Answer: 271 kPa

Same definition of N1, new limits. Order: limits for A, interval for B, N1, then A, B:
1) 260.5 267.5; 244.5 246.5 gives -6.6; 0.6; 7.3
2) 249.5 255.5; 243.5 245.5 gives -5.1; 2.1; 7.2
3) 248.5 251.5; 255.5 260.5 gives -8.4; 0.9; 9.3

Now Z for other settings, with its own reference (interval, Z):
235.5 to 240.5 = 239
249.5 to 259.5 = 250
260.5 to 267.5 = 264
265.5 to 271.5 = 271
